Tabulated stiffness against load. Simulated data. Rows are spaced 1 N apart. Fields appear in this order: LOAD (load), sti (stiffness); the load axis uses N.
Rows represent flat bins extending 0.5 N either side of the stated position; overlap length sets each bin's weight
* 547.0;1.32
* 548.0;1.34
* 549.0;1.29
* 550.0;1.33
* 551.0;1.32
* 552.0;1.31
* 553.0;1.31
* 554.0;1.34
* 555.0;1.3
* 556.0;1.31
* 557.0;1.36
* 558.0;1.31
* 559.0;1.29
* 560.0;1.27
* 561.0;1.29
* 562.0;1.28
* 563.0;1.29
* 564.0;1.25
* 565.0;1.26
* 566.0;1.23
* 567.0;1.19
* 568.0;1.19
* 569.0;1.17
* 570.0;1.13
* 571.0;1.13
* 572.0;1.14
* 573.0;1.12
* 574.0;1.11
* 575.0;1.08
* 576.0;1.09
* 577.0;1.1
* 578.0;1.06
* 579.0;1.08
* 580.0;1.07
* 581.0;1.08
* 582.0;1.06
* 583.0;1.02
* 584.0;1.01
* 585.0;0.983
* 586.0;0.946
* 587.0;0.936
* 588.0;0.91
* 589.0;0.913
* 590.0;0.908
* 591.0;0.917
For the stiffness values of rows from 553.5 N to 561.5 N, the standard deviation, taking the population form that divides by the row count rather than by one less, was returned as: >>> 0.027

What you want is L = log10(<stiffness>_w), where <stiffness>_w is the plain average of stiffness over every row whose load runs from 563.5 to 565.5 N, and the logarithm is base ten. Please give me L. 0.10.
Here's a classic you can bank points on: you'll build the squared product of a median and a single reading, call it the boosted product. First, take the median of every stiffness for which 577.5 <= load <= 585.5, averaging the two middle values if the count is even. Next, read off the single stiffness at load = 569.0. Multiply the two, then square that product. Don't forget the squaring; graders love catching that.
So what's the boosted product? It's 1.54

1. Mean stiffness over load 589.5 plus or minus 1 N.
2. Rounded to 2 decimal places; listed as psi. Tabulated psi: 0.91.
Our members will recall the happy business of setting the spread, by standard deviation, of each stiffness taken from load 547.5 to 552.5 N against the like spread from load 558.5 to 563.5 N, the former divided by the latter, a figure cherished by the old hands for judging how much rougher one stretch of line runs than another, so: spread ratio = 2.2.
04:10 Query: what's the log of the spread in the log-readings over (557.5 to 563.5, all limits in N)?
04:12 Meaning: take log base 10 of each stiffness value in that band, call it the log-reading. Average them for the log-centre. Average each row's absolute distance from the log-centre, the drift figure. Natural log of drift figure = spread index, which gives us -5.8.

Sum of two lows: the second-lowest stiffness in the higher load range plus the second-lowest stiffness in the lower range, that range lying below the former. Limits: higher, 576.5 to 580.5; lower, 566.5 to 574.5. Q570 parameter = 2.19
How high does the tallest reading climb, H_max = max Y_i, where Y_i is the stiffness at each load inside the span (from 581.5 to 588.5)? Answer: 1.06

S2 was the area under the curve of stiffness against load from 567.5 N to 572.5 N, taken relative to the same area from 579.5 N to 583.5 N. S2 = 1.4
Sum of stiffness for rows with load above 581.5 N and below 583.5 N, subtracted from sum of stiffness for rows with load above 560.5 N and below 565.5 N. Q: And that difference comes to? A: 4.3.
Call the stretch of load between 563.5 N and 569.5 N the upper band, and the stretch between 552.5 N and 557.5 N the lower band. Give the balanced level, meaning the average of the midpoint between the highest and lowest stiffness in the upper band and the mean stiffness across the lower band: 1.27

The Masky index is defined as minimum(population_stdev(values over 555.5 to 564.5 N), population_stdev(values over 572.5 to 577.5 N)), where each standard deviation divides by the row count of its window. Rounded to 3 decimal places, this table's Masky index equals 0.014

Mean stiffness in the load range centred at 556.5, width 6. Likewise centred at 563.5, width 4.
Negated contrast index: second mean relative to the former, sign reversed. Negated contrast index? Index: -0.96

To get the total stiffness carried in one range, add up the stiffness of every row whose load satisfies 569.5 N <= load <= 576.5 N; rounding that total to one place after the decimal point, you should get 7.8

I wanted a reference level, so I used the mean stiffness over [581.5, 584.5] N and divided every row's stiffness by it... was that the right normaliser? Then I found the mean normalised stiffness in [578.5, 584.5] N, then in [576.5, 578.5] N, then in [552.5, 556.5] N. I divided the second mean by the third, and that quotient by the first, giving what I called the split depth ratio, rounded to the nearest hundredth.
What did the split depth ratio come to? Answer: 0.80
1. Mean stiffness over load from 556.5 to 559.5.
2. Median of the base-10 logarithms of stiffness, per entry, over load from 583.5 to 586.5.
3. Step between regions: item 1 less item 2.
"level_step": 1.33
